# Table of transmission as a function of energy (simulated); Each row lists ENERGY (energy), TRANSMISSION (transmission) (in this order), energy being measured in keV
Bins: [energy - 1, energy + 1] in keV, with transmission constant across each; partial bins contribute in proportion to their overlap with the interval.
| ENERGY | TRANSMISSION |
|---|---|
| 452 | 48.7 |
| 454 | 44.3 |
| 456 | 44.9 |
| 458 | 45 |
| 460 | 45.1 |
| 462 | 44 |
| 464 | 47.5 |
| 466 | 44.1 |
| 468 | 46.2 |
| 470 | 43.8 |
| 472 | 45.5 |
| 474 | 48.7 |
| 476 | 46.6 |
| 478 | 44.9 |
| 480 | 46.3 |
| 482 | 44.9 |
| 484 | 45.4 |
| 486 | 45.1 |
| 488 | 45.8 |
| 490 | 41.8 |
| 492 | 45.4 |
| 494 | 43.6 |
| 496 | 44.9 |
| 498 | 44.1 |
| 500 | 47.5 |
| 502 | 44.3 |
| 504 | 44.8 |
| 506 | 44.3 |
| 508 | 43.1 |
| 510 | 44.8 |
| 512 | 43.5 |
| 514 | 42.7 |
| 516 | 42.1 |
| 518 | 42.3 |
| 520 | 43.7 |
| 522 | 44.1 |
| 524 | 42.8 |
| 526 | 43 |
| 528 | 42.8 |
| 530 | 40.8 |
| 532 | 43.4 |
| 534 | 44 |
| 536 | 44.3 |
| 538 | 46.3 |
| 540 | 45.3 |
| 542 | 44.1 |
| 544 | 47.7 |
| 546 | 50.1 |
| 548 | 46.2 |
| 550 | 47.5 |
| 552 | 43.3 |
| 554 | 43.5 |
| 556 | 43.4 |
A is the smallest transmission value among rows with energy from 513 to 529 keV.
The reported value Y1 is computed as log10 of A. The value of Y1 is 1.62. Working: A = 42.1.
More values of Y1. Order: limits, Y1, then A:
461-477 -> 1.64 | 43.8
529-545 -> 1.61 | 40.8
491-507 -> 1.64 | 43.6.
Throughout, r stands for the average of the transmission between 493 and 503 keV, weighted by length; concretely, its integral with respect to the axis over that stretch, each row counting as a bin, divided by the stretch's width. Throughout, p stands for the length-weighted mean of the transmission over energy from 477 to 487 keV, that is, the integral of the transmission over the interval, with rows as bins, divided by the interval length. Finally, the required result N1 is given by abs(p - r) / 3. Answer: 0.1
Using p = 45.3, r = 44.9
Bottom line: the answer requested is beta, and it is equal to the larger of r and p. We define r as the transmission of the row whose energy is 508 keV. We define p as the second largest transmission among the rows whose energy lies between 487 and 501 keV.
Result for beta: 45.8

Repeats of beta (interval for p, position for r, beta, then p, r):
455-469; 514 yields 46.2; 46.2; 42.7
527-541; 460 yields 45.3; 45.3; 45.1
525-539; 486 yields 45.1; 44.3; 45.1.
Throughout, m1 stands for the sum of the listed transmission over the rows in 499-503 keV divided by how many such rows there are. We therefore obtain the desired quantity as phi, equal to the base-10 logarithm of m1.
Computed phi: 1.66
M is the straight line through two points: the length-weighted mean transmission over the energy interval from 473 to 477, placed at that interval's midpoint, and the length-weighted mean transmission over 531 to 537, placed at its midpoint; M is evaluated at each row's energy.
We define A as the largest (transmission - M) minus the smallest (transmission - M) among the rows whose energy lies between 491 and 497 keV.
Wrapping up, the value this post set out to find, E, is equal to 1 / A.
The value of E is 0.60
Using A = 1.7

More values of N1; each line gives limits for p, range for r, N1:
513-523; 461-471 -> 0.7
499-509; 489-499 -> 0.3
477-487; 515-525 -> 0.8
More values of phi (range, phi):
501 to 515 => 1.64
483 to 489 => 1.66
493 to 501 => 1.65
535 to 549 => 1.67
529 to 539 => 1.64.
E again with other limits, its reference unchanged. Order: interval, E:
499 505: 0.33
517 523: 0.49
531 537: 0.87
